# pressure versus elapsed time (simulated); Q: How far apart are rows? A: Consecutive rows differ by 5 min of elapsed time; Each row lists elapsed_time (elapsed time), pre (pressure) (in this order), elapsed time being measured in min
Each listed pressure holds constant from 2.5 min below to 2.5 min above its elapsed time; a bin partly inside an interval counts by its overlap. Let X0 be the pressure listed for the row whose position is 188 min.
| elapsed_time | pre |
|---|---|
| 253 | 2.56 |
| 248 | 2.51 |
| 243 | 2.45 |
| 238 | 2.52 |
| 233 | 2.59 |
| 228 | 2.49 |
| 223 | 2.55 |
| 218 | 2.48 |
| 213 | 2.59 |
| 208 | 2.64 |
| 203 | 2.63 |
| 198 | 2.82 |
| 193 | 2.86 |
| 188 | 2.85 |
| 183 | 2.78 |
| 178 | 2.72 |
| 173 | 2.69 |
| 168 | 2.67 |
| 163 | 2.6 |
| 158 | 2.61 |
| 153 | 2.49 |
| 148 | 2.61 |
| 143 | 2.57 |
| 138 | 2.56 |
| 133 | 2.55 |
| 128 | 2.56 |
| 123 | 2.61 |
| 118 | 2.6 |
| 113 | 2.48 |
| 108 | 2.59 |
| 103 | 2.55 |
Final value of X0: 2.85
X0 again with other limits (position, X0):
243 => 2.45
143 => 2.57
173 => 2.69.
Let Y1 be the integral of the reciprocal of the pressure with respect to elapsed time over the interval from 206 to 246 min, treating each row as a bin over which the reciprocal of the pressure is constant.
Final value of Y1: 15.8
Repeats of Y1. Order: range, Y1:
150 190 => 15.0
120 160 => 15.6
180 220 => 14.8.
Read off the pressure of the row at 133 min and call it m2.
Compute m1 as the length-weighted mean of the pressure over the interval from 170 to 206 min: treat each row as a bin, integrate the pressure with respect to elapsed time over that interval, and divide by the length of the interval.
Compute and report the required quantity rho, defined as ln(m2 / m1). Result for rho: -0.08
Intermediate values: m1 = 2.76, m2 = 2.55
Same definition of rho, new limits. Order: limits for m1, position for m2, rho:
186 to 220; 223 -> -0.06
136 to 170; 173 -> 0.04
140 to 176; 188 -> 0.09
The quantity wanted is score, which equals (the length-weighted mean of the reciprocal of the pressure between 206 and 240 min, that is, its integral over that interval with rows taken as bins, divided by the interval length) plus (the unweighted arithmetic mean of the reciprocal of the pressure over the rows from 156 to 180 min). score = 0.769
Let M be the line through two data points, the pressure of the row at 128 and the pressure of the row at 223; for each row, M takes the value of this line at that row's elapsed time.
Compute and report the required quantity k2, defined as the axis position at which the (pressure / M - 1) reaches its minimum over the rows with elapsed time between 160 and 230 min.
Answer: 218 min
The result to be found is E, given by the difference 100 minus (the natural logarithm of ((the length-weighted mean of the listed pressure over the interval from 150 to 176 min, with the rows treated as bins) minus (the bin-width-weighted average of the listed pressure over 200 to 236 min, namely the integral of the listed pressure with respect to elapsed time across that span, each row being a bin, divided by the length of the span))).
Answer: 103.1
